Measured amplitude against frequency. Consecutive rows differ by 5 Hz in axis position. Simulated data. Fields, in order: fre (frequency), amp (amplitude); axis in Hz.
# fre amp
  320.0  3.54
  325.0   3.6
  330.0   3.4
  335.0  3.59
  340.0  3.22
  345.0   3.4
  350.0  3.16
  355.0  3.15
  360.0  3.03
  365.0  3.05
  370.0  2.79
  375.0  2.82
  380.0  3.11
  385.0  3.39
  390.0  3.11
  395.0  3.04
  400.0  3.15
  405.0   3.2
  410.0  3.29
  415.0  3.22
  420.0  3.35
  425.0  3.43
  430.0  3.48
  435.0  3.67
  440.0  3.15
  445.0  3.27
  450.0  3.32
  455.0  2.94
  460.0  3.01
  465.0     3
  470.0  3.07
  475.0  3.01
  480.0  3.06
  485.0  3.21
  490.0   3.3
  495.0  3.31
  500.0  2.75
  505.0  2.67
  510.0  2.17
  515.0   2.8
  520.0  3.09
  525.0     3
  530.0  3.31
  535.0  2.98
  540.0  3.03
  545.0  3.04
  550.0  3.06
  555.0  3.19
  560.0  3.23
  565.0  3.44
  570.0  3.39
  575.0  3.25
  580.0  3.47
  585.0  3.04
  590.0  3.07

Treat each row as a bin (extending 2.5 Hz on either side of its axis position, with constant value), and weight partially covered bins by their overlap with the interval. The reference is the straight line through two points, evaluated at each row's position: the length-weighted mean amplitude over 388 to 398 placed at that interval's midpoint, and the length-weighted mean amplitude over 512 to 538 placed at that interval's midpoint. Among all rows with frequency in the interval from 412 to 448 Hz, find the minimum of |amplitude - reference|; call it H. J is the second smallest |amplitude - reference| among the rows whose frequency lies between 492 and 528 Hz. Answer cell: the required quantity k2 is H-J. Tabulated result 0.025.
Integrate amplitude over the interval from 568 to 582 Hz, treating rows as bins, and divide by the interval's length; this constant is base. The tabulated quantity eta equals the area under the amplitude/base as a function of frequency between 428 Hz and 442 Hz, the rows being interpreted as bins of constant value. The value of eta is 14.3 Hz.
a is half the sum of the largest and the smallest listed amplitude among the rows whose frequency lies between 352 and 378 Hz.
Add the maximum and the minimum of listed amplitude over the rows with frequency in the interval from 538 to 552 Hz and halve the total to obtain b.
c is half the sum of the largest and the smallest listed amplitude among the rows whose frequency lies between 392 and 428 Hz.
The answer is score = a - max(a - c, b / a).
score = 1.9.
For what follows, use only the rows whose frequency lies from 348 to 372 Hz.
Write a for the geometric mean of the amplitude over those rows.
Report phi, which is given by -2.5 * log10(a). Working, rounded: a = 3.0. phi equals -1.20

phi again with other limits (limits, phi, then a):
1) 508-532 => -1.14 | 2.8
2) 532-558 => -1.21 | 3.1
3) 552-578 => -1.30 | 3.3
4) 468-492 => -1.24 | 3.1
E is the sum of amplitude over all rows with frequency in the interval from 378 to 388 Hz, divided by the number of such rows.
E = 3.25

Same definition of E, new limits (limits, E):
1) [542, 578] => 3.23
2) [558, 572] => 3.35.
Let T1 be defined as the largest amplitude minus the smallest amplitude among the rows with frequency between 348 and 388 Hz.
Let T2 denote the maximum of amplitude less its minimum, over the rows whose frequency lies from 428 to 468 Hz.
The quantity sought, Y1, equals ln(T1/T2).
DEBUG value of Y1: -0.20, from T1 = 0.60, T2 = 0.73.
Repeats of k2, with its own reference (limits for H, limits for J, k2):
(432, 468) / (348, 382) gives -0.002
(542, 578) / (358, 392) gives -0.002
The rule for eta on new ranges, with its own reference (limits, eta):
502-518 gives 12.2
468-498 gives 28.1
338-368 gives 28.2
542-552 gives 9.1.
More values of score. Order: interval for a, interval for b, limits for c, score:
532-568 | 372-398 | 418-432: 2.2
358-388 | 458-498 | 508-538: 2.1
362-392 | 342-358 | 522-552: 2.0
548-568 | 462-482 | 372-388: 2.3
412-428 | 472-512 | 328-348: 2.5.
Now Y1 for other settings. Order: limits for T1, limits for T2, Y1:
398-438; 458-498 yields 0.52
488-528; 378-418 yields 1.18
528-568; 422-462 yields -0.46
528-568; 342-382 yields -0.28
